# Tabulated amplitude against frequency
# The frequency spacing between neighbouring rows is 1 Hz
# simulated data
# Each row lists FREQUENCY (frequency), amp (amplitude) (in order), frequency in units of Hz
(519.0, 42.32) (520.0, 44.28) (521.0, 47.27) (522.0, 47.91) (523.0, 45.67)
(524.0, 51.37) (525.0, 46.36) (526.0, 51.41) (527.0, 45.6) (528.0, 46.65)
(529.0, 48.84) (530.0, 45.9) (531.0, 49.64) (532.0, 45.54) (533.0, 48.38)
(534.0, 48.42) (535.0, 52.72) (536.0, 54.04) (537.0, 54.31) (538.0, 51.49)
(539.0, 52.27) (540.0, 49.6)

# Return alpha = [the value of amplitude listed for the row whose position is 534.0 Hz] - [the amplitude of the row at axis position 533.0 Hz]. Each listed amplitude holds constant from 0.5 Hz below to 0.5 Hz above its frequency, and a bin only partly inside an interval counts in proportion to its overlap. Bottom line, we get 0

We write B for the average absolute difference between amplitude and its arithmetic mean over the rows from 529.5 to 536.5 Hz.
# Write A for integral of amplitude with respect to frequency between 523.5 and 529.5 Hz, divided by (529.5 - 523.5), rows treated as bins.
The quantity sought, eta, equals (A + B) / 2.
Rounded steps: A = 48.4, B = 2.5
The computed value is 25.4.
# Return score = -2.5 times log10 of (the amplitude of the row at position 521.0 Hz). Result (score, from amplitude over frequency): -4.19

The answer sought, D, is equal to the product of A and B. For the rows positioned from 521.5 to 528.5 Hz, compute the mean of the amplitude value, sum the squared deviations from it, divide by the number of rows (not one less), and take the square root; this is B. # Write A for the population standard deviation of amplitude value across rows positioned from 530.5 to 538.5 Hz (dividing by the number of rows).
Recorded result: 6.8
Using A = 2.90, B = 2.3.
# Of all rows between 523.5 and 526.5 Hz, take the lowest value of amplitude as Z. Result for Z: 46.36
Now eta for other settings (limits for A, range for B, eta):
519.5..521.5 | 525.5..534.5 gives 23.7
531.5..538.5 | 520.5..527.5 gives 26.3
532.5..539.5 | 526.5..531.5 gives 26.6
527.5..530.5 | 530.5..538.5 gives 24.9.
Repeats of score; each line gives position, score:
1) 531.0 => -4.24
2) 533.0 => -4.21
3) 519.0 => -4.07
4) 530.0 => -4.15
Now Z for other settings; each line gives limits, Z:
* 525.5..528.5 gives 45.6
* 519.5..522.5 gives 44.28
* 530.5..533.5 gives 45.54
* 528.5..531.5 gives 45.9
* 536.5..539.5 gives 51.49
